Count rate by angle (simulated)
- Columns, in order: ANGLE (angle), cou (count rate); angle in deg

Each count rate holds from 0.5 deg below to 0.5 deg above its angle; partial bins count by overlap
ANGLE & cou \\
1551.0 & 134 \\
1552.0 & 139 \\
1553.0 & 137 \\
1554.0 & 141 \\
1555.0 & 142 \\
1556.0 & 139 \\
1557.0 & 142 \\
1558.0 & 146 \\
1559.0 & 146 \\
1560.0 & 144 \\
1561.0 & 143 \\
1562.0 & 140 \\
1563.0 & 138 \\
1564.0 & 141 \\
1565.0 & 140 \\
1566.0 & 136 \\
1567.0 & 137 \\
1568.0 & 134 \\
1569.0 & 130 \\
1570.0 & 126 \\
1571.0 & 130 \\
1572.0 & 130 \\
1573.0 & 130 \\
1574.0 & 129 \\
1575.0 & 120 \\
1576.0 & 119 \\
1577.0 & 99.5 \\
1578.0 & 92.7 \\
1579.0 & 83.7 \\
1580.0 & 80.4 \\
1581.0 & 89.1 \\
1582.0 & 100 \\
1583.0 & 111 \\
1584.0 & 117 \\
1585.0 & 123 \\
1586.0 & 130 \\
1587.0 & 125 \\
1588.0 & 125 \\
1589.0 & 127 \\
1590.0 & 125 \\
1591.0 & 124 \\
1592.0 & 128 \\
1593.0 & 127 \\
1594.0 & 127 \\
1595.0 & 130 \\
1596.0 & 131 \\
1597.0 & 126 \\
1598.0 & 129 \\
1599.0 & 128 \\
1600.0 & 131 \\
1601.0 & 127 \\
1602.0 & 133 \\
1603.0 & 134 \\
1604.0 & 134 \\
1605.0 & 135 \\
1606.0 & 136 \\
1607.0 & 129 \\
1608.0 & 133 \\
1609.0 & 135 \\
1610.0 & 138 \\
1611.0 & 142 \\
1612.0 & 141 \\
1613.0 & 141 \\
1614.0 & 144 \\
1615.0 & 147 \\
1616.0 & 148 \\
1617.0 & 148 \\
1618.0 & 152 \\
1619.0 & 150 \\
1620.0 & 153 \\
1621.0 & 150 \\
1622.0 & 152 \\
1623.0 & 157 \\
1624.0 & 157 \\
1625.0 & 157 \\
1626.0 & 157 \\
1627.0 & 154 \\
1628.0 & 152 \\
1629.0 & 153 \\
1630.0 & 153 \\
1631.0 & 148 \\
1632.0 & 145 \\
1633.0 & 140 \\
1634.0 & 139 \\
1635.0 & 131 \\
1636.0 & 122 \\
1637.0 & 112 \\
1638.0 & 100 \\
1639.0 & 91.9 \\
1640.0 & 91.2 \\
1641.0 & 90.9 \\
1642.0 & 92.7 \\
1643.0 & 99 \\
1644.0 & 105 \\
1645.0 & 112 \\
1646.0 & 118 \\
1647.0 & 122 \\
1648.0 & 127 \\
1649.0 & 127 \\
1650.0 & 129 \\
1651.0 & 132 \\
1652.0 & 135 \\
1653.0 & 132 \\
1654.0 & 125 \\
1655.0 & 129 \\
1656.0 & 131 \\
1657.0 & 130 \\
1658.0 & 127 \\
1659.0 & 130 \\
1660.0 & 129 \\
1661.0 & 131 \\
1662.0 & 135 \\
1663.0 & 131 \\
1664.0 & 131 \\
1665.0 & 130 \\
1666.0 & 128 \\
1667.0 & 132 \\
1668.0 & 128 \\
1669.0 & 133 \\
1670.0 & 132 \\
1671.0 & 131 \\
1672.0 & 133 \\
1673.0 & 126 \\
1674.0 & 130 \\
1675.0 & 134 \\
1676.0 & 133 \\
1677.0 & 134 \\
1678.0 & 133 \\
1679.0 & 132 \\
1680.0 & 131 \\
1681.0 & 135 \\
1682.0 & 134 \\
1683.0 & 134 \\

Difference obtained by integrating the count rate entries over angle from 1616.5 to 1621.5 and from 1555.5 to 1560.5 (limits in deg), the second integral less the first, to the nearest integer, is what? -36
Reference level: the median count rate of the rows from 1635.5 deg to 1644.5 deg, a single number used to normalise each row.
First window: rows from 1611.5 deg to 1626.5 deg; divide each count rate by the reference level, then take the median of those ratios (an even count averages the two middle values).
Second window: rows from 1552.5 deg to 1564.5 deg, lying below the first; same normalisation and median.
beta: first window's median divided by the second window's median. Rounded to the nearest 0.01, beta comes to 1.06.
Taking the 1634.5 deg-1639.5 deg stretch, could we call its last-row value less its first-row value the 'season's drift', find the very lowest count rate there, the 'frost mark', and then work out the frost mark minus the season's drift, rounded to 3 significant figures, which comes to 131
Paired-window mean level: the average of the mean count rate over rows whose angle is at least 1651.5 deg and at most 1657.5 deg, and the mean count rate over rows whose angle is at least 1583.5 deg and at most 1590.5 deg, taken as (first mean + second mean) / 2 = 127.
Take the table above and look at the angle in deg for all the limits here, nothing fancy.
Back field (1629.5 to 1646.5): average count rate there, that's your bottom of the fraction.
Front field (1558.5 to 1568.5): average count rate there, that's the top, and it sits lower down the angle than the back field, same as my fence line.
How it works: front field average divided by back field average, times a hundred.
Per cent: 119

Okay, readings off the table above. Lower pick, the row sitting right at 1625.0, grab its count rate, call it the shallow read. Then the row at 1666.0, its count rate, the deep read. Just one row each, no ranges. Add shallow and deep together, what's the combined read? 285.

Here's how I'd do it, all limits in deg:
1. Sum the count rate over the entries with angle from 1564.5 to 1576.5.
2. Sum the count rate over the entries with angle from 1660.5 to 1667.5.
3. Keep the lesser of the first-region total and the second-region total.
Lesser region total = 918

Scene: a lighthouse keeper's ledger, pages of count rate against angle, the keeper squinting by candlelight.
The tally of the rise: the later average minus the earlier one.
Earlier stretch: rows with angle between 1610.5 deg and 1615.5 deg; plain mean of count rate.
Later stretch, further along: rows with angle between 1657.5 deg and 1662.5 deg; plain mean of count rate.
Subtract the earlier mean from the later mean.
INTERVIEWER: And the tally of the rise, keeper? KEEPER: -13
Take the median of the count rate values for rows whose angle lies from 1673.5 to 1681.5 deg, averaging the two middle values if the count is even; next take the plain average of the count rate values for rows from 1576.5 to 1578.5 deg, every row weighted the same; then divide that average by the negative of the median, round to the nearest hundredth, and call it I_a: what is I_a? -0.72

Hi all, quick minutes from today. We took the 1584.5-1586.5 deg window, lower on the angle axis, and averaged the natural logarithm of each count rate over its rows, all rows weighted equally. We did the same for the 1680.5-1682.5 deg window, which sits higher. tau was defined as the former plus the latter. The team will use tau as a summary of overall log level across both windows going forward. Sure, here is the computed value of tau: 9.74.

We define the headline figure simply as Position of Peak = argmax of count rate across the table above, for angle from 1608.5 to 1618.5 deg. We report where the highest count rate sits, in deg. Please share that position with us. 1618.0 deg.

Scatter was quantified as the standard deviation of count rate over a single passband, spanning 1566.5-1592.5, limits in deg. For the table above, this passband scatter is 16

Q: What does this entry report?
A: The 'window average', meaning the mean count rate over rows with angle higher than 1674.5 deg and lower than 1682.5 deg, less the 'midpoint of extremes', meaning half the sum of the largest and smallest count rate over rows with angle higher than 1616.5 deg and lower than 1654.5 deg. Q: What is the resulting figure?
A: 9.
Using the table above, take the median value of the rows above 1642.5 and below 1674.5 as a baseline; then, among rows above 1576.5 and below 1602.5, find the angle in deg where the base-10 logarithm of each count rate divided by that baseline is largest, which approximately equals 1602.0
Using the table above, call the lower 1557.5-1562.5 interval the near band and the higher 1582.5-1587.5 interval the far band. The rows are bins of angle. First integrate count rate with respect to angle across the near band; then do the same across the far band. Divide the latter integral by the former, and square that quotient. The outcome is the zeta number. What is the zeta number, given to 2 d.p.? 0.71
